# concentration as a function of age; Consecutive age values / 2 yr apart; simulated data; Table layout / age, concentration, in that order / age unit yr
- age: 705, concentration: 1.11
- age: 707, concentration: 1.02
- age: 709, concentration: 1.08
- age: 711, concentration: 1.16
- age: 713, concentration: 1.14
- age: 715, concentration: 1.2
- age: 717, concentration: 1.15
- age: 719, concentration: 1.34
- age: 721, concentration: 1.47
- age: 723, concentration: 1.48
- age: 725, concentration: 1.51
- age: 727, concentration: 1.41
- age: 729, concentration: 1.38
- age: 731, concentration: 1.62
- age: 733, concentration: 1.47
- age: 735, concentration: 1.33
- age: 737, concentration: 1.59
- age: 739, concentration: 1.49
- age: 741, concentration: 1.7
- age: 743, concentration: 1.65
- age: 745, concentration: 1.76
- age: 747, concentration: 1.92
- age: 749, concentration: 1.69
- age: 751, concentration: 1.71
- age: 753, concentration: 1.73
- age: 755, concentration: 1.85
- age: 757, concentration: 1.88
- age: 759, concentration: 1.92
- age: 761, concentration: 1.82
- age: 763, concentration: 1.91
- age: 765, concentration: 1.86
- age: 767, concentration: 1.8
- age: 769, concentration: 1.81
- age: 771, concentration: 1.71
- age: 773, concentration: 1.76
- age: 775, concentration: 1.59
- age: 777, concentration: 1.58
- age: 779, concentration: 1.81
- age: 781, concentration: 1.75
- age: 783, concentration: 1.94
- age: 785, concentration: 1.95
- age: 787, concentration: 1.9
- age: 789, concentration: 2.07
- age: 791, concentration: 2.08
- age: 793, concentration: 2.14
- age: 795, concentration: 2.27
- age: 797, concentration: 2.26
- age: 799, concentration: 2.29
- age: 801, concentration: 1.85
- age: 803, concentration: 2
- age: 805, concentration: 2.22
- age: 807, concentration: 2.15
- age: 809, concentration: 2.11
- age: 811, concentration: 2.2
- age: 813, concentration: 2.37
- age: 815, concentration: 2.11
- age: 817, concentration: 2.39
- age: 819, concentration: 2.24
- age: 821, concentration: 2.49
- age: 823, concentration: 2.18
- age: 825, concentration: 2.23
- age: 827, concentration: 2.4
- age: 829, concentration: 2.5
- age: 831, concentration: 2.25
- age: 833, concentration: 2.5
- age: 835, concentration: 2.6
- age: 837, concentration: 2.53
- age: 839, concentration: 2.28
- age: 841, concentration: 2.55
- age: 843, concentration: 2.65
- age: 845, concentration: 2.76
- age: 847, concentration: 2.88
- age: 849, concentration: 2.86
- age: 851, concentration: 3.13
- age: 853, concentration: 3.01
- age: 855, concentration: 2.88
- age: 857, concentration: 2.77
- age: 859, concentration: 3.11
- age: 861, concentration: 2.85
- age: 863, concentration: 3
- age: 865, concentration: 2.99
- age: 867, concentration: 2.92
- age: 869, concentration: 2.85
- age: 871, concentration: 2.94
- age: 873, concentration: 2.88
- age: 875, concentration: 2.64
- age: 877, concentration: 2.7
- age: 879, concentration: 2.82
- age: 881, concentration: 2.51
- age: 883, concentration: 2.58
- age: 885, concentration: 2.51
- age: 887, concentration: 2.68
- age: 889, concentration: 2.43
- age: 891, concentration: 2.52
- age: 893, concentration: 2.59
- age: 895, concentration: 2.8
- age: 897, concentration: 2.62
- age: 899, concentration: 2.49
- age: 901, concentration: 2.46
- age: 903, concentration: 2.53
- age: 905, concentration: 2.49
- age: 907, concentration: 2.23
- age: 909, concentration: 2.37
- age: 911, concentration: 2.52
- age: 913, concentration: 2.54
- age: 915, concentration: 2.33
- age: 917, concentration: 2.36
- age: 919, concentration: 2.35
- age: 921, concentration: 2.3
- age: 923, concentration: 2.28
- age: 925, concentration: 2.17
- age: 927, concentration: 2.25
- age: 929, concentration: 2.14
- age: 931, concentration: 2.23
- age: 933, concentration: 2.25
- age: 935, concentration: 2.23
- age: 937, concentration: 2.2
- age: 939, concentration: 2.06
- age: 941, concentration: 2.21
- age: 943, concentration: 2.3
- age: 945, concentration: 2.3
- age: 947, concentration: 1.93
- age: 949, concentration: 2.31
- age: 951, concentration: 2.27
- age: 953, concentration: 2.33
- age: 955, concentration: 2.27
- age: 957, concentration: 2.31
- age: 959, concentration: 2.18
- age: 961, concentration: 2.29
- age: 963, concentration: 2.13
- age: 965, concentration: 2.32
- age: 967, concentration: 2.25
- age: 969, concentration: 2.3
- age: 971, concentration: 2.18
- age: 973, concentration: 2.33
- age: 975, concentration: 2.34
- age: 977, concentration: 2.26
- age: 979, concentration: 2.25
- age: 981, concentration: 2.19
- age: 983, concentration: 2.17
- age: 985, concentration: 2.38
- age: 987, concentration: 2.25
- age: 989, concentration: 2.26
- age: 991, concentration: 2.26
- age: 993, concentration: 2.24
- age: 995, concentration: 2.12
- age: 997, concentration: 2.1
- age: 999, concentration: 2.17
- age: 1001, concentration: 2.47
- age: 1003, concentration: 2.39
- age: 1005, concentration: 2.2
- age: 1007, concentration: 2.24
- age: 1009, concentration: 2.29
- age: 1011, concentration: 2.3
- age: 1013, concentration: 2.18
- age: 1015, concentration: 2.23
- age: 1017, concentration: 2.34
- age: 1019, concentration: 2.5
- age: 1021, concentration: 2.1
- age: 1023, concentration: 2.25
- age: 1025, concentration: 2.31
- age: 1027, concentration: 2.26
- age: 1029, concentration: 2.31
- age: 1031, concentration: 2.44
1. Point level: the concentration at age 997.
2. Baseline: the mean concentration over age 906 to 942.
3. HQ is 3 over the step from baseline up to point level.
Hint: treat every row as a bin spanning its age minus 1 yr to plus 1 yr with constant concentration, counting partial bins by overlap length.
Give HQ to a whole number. -17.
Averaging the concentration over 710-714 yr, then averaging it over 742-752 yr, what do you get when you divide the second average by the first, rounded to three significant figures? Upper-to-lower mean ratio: 1.52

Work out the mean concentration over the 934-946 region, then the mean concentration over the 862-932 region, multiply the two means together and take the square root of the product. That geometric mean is 2.37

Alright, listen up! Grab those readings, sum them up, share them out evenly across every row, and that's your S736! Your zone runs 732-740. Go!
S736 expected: 1.5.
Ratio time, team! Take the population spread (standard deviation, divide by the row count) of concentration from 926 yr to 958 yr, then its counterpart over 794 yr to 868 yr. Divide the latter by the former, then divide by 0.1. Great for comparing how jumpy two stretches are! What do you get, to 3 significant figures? 33.3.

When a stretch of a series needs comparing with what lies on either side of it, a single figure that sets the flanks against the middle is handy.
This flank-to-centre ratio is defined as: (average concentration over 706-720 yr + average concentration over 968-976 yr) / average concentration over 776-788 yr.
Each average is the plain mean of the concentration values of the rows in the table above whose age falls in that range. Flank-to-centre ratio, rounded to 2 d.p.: 1.89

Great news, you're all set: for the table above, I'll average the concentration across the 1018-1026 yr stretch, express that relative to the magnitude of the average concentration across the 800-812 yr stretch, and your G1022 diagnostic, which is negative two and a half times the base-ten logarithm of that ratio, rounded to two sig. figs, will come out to -0.10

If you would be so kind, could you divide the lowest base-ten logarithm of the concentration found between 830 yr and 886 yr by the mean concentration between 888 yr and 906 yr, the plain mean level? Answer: 0.138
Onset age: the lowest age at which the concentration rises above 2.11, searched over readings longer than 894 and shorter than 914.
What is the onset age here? 895 yr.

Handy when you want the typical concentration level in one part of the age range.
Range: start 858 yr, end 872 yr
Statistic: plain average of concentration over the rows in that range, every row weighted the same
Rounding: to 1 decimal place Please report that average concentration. 3.0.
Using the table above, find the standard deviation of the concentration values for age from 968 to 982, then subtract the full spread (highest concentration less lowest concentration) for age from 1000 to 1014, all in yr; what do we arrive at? -0.23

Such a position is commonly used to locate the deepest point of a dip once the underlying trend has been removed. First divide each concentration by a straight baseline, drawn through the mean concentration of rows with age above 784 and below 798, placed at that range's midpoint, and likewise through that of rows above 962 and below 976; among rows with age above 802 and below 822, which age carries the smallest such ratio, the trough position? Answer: 803 yr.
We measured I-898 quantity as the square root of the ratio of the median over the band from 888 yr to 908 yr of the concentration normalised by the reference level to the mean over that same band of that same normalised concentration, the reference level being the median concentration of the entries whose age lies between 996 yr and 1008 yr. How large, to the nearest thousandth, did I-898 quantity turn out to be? 0.998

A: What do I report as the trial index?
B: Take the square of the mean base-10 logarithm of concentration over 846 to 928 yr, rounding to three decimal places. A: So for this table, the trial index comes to 0.176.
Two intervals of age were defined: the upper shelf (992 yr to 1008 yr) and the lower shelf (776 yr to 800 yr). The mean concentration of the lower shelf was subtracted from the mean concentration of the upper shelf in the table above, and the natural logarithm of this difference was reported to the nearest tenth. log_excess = -1.4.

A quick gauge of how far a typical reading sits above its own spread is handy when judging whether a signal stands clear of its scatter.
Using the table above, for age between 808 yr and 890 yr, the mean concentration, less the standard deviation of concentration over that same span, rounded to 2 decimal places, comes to 2.33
